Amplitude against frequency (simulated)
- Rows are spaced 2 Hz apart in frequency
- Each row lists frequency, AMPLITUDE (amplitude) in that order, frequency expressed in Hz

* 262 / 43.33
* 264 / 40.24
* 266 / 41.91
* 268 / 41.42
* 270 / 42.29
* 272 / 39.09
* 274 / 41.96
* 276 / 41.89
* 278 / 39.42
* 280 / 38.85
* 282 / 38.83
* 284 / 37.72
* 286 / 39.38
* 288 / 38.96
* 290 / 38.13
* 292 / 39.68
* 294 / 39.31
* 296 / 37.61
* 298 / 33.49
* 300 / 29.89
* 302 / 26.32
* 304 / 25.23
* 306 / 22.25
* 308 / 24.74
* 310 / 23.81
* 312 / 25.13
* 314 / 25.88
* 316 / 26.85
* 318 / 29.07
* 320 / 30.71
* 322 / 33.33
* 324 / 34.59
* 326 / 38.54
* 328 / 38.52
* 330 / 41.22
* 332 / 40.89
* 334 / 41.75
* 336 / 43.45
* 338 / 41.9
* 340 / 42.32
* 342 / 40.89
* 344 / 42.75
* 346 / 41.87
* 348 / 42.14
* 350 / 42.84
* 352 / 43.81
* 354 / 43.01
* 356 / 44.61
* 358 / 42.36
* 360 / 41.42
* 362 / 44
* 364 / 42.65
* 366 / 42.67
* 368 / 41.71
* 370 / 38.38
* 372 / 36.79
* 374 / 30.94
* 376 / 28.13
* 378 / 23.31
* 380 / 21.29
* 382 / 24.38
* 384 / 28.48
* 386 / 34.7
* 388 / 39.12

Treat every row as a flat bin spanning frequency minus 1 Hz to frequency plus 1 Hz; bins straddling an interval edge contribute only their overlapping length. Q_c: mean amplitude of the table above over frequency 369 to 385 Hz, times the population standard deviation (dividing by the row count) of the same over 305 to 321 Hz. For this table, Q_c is 75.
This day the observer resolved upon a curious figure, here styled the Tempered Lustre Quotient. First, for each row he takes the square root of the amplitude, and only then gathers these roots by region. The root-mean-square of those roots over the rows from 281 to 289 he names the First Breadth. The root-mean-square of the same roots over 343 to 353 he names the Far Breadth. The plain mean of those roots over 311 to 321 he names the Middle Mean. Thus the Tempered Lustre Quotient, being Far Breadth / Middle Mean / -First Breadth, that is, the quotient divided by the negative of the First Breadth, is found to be -0.200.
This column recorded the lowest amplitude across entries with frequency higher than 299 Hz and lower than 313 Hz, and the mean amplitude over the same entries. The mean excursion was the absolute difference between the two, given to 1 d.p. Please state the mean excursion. 3.1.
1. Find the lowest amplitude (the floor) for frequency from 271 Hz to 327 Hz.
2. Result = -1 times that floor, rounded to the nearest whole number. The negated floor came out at -22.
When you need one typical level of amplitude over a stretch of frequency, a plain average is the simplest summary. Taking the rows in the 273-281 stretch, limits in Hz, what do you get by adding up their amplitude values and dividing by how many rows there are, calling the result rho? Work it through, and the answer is 41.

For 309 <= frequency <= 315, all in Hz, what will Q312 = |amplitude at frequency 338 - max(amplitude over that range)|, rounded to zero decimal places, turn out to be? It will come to 16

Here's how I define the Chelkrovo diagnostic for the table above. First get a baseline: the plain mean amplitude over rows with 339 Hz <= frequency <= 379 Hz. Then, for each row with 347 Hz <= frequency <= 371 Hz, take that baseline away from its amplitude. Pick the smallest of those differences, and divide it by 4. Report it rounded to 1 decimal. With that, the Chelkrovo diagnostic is -0.4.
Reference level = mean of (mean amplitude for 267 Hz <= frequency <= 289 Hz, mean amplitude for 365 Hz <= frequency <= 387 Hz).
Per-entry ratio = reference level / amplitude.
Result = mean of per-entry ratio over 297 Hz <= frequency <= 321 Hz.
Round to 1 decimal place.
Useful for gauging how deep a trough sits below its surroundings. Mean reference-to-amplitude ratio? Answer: 1.4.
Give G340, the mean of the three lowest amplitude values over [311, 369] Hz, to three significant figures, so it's 26.0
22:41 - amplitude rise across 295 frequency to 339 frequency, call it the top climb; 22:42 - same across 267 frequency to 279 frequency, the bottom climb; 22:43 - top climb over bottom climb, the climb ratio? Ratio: -2.1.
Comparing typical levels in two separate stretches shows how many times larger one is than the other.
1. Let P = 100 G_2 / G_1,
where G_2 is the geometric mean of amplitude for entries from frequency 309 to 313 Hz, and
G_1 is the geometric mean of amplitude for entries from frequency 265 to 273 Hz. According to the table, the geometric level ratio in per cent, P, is 59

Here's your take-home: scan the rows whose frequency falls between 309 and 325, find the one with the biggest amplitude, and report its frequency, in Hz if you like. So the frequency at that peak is 324 Hz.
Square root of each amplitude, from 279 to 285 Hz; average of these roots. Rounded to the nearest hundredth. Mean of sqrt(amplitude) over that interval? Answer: 6.20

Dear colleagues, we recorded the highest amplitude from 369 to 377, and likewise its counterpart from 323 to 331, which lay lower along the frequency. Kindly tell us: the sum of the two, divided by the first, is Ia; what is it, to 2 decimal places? 2.07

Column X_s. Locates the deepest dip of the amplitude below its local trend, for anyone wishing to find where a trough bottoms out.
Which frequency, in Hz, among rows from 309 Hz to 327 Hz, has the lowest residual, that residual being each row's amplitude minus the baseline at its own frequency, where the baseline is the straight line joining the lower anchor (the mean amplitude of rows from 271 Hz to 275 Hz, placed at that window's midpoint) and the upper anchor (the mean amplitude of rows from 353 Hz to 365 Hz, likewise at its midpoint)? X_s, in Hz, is 310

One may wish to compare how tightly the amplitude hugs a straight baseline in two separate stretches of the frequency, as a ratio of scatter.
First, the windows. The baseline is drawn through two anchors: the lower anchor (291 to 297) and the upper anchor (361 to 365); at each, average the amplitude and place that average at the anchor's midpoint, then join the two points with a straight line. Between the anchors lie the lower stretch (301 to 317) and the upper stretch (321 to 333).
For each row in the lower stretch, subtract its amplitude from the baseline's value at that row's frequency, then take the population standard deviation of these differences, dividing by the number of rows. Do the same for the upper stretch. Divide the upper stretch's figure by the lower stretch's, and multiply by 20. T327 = 42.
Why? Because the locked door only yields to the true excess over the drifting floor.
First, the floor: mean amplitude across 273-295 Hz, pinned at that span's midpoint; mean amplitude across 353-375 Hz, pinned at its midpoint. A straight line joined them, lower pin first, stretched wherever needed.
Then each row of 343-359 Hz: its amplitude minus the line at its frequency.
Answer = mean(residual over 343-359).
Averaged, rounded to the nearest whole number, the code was 2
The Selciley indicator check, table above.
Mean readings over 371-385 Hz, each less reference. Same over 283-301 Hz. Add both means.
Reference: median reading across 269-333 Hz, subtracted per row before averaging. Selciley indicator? -11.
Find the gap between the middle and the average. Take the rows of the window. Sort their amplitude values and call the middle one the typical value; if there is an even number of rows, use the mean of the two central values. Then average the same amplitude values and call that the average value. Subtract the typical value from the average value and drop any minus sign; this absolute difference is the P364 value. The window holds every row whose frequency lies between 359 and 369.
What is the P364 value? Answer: 0.16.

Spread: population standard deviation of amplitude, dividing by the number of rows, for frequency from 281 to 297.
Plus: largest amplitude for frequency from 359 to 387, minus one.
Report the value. 44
